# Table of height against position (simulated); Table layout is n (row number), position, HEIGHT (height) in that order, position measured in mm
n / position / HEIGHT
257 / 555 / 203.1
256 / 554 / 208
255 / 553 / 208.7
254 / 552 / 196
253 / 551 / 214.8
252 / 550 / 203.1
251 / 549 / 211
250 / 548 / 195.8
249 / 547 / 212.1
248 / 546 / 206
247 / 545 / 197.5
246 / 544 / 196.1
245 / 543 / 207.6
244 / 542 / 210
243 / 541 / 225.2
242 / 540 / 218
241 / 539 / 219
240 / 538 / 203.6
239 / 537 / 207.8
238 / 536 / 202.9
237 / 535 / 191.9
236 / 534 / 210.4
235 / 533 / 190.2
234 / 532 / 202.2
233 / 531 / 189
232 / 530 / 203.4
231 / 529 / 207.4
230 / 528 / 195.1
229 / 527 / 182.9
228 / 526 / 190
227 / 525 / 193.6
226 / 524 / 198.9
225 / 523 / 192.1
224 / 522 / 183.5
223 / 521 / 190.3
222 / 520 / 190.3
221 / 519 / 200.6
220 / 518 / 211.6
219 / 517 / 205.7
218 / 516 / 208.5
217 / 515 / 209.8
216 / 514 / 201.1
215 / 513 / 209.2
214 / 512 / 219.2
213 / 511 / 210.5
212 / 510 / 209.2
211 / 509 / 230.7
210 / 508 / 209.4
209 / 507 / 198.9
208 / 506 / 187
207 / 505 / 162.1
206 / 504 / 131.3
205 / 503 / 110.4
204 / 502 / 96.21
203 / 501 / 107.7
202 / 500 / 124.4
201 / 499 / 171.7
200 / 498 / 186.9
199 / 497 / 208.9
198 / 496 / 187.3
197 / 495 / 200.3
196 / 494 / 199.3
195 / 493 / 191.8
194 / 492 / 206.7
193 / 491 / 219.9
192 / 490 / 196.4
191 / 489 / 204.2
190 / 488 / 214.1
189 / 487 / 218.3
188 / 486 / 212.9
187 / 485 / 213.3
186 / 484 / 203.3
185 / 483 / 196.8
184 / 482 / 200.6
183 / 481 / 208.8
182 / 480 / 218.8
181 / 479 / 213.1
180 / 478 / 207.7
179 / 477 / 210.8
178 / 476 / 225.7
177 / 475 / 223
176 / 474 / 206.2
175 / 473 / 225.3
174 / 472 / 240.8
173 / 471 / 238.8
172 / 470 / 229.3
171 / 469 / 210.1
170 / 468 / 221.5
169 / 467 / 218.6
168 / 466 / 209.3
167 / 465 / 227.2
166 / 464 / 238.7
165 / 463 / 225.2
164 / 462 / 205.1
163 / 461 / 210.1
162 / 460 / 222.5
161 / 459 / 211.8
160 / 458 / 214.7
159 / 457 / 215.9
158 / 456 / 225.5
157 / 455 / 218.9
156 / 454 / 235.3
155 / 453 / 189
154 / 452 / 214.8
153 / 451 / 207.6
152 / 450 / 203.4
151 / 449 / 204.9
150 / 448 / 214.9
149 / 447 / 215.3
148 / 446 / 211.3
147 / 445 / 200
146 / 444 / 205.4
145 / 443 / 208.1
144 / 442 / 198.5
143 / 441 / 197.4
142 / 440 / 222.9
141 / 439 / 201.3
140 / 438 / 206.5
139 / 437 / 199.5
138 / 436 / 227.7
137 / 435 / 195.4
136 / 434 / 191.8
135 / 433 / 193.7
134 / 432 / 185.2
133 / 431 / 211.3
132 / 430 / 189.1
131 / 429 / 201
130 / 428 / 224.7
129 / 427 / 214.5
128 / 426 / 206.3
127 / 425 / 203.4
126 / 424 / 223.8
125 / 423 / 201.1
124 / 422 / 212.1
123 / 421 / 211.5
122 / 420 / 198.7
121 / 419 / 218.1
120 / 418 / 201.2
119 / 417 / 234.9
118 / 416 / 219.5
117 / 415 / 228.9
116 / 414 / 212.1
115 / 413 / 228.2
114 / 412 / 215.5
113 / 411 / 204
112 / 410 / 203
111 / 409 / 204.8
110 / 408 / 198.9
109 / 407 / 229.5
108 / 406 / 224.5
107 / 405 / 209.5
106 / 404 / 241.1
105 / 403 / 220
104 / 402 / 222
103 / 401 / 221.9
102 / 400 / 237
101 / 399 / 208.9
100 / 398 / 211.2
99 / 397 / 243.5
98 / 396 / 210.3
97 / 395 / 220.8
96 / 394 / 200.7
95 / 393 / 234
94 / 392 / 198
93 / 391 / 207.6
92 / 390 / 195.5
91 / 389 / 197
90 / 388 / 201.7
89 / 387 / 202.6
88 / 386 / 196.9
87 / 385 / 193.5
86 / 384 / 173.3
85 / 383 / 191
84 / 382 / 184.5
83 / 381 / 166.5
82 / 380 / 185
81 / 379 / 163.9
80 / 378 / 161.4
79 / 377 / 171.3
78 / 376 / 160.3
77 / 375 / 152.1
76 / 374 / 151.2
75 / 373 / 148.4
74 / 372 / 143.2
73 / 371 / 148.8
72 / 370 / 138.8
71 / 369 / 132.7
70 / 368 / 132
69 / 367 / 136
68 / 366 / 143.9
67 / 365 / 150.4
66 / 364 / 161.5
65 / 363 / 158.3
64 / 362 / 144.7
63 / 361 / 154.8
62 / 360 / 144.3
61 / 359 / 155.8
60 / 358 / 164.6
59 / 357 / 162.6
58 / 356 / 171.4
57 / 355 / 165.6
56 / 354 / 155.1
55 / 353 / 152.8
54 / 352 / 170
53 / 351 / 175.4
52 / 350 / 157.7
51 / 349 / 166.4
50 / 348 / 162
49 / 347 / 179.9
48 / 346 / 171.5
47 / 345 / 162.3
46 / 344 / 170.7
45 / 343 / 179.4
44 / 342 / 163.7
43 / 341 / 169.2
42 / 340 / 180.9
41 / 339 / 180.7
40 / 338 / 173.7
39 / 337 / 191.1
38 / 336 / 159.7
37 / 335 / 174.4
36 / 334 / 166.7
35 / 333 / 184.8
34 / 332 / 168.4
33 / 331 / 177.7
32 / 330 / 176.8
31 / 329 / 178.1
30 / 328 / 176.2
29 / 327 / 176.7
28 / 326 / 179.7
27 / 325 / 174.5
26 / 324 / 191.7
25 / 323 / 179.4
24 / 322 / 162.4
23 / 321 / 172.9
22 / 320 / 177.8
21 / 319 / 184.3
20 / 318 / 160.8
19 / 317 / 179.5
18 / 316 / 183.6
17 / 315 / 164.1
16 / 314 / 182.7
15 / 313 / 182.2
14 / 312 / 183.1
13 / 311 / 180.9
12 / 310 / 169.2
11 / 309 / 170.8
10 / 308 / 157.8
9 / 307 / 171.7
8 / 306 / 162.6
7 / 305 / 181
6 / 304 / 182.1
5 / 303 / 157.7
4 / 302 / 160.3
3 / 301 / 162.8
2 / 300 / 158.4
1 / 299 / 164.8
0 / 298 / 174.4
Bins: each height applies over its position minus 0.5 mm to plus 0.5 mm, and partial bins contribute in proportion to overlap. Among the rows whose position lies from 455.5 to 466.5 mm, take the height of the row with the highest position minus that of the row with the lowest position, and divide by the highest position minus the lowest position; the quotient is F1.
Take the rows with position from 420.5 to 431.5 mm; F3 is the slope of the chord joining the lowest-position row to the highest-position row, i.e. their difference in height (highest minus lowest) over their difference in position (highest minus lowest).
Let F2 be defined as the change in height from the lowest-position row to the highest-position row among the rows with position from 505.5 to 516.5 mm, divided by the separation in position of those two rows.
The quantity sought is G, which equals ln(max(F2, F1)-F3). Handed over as 0.8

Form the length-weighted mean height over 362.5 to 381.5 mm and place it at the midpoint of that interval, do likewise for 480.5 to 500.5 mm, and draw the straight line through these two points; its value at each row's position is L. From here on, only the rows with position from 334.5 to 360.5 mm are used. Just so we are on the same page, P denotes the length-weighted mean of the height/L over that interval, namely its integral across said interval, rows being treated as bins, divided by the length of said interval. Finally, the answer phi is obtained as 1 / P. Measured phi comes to 0.85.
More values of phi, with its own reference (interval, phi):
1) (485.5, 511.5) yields 1.09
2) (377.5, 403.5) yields 0.79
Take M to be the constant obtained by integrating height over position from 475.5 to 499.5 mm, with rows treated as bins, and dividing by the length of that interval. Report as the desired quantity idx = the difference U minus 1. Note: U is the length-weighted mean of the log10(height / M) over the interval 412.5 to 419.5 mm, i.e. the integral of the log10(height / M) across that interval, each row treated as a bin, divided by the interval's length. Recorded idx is -0.97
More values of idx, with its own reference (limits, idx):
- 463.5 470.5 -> -0.97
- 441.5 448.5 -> -0.99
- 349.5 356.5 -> -1.10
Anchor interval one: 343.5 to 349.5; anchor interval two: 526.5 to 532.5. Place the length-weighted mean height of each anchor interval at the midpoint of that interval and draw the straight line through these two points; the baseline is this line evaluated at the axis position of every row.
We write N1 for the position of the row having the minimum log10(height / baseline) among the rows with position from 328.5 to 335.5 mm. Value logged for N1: 334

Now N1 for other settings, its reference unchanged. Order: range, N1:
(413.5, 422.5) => 420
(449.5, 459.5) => 453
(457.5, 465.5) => 462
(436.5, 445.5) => 441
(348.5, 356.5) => 353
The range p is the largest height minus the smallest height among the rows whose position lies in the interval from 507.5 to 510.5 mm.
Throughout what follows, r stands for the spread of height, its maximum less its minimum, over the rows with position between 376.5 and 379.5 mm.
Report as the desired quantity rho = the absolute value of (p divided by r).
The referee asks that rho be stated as 2.2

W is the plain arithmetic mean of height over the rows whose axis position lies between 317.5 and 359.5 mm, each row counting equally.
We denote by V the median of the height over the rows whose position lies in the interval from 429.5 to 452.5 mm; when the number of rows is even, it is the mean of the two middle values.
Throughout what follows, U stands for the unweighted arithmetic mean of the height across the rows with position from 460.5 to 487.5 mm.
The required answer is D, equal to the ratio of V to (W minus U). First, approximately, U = 217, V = 205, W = 172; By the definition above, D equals -5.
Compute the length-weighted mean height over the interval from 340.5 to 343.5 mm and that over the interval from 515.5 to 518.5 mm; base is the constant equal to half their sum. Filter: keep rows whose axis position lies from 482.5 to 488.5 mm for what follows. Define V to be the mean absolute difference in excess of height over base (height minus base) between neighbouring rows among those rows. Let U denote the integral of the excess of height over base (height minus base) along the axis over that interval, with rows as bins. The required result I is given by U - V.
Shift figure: 115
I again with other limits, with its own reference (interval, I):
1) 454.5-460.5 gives 165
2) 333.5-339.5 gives -107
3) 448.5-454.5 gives 100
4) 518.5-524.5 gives 11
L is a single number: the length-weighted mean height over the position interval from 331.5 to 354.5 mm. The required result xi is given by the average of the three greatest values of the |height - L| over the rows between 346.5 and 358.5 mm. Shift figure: 15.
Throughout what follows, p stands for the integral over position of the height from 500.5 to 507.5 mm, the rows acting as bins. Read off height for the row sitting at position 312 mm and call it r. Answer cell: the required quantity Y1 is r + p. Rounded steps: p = 994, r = 183.1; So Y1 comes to 1177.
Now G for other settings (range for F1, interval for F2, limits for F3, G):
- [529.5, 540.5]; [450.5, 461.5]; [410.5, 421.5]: -0.3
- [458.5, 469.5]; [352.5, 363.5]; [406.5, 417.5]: -4.6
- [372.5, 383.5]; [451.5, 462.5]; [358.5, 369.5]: 1.9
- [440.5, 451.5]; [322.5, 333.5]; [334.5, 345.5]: 0.8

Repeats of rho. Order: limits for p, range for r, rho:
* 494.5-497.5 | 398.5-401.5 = 0.8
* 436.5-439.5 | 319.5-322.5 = 0.5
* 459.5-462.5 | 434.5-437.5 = 0.5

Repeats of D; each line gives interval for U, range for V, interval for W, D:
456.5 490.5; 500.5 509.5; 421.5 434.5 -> -14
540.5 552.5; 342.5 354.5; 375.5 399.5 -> -15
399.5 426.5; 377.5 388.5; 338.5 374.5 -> -3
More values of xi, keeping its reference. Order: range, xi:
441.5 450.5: 44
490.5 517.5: 66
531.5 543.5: 50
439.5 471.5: 67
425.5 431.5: 47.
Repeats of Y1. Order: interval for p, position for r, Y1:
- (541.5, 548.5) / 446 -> 1636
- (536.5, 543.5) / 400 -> 1728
